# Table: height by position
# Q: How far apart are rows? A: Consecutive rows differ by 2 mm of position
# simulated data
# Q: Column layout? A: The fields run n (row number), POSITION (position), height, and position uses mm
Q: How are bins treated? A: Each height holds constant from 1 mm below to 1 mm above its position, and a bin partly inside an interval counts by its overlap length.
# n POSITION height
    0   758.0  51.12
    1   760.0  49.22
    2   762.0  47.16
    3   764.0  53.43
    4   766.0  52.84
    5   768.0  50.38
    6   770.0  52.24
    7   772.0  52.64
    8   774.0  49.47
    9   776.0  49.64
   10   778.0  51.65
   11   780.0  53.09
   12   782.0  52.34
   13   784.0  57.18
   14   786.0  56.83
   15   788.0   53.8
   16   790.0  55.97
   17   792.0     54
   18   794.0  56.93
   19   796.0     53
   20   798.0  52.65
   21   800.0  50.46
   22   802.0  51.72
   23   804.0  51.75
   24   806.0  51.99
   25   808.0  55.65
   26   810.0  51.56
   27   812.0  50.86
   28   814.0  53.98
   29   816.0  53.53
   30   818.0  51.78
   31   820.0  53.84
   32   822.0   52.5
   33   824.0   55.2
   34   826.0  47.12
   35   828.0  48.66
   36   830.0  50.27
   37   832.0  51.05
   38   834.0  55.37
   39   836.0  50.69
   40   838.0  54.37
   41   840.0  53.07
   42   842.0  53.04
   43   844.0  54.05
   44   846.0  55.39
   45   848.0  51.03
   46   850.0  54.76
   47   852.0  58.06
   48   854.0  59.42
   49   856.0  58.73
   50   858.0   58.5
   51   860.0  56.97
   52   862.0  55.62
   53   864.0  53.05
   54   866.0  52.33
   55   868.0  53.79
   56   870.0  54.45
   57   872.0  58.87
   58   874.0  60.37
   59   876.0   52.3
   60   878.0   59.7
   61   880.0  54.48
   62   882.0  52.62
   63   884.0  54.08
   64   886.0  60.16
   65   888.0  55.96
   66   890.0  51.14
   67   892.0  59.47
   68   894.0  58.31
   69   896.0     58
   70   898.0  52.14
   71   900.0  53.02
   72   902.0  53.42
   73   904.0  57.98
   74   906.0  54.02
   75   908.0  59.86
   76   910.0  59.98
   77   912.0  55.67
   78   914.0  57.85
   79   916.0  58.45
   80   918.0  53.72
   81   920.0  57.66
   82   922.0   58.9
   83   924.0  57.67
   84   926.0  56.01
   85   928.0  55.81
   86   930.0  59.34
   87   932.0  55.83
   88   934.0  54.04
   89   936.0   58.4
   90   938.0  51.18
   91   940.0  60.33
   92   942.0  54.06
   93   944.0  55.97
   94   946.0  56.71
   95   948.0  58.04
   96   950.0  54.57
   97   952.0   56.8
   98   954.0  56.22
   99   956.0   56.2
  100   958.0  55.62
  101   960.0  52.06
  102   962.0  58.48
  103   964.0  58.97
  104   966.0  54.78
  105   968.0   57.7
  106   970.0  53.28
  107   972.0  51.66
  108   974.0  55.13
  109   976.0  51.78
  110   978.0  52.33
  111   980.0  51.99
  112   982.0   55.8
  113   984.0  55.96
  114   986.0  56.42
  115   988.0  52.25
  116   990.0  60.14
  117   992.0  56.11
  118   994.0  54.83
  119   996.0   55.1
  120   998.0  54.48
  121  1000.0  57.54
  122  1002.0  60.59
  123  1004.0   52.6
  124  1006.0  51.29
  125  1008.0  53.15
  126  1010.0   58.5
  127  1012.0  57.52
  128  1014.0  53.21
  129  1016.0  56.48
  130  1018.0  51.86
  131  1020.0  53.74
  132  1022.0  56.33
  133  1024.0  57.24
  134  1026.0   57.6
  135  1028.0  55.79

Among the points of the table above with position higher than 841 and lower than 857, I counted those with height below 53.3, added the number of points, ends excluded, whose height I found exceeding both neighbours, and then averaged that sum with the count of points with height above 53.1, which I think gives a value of 5.00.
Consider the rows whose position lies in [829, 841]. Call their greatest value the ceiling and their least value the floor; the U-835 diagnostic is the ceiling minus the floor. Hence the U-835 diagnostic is 5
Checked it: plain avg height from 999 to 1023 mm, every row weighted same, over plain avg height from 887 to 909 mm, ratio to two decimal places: 0.99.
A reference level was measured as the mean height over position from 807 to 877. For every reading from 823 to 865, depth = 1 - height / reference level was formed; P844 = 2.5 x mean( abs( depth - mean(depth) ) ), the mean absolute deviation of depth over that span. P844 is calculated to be 0.12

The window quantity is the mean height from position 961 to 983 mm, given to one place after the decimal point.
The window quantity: 54.7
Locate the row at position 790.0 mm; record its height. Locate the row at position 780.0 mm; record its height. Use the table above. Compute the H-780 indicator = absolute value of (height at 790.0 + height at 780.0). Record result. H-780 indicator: 109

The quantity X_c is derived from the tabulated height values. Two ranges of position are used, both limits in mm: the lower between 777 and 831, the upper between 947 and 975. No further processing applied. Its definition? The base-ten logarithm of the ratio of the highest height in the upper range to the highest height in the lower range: 0.013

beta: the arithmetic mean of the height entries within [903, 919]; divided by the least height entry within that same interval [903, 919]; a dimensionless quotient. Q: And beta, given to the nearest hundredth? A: 1.06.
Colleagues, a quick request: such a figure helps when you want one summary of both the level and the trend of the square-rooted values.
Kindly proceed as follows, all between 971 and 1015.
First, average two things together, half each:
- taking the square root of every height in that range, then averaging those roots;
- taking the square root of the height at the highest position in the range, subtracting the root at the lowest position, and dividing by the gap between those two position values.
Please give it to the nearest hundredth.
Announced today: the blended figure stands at 3.71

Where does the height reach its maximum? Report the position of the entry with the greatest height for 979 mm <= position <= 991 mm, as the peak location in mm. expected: 990.0 mm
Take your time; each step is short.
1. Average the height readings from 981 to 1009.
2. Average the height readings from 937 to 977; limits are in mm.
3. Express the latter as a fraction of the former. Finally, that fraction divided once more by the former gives 0.0180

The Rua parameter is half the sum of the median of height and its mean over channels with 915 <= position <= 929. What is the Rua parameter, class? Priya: 57.3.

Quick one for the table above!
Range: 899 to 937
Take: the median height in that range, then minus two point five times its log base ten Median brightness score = -4.40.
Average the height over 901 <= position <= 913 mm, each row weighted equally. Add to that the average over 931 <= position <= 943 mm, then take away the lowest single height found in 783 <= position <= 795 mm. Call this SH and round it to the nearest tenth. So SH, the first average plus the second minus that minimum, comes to 58.7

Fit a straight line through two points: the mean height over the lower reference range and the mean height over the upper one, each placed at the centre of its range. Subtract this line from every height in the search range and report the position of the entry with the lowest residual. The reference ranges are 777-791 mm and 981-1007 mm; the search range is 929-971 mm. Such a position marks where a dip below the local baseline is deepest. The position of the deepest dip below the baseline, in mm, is 938.0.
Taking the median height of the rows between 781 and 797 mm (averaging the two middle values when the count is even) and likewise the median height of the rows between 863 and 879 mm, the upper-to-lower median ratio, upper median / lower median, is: 0.98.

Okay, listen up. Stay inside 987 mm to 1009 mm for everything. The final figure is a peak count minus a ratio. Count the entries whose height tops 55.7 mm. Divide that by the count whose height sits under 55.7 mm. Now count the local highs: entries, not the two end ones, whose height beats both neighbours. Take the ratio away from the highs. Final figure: 2.4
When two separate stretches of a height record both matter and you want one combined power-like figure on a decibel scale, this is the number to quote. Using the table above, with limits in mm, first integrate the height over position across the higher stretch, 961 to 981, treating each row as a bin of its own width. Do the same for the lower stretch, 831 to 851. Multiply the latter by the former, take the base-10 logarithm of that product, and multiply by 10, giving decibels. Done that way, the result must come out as 60.7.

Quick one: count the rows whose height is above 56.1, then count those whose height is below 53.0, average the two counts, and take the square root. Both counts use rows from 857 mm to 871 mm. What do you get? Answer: 1.22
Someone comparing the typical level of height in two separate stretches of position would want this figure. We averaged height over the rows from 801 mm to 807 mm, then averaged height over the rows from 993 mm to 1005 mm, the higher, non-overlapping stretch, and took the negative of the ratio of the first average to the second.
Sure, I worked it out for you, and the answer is -0.93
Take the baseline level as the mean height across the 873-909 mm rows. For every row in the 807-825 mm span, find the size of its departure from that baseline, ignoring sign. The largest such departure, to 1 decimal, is 5.1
